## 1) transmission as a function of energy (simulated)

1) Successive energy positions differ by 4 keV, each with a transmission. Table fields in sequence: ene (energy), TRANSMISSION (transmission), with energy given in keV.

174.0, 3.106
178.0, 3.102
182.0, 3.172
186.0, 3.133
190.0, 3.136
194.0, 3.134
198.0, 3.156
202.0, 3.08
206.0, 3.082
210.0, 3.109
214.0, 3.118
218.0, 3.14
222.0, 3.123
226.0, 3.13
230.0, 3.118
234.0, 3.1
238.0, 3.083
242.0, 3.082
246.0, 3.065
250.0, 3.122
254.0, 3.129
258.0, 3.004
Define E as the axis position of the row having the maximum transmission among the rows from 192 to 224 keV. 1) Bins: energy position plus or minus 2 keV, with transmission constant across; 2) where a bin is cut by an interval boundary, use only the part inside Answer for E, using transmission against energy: 198.0 keV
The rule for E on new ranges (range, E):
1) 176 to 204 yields 182.0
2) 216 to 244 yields 218.0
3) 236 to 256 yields 254.0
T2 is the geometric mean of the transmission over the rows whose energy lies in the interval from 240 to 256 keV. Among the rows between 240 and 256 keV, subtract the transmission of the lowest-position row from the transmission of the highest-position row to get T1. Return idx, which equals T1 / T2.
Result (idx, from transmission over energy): 0.015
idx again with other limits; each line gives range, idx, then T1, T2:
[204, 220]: 0.019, 0.06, 3.11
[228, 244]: -0.012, -0.04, 3.10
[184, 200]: 0.007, 0.02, 3.14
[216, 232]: -0.007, -0.02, 3.13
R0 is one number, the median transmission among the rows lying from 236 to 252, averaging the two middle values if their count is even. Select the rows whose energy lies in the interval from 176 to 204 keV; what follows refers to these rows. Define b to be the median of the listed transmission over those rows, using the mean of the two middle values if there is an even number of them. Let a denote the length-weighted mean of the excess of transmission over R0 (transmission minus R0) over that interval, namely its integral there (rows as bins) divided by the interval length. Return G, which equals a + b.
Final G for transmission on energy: 3.18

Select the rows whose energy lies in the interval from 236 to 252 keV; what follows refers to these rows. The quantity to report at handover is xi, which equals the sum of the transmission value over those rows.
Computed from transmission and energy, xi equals 12.4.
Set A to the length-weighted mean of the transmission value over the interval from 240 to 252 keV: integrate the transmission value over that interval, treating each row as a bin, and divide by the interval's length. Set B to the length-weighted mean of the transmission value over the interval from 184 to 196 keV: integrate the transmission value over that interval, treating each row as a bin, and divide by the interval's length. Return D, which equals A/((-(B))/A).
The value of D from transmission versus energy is -3.046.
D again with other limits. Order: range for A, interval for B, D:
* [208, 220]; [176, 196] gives -3.109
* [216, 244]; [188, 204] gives -3.095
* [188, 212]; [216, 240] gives -3.117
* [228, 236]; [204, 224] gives -3.104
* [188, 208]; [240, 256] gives -3.136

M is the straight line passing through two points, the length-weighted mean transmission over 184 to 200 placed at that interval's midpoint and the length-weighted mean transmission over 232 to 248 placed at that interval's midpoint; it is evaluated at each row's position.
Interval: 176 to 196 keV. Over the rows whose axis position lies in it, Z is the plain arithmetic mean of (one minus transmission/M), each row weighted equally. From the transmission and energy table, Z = 0.004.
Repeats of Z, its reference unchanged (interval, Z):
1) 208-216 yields 0.001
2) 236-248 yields 0.001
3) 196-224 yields 0.001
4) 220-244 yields -0.005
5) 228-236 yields -0.005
